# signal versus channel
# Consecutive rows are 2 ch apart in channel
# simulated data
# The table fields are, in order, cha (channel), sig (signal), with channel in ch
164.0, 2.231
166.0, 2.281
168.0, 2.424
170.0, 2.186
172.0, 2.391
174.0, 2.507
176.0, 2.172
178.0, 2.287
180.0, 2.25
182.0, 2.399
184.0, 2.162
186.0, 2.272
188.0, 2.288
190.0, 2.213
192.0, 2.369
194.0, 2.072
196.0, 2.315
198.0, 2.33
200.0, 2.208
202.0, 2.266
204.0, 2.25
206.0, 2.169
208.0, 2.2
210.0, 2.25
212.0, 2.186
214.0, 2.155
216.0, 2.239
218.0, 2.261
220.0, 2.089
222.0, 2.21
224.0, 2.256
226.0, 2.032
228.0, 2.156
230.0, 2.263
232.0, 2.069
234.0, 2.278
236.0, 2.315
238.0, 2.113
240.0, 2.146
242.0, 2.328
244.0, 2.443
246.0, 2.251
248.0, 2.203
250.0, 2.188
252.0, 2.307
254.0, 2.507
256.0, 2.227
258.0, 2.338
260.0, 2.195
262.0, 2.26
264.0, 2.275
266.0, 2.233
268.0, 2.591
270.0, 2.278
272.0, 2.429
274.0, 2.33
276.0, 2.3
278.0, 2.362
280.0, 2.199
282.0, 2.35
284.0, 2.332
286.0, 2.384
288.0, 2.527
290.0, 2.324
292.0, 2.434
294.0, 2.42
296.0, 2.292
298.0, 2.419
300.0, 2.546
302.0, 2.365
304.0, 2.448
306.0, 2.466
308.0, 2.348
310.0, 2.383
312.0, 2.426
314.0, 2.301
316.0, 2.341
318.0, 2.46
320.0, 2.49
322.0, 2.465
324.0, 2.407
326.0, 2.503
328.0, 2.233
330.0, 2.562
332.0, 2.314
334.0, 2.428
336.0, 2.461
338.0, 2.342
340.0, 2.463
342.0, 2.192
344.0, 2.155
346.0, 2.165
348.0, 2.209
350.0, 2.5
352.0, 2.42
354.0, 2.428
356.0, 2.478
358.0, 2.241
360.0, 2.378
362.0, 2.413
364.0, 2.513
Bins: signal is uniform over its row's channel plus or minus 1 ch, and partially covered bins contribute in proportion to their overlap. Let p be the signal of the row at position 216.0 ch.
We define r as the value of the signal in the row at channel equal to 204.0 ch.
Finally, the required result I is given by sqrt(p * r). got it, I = 2.24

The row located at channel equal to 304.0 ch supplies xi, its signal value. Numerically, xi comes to 2.448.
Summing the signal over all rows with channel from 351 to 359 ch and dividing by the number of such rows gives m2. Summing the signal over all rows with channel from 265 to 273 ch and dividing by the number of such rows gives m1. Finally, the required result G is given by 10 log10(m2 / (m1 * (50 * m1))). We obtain -20.7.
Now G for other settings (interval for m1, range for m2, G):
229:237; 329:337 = -20.1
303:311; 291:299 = -20.8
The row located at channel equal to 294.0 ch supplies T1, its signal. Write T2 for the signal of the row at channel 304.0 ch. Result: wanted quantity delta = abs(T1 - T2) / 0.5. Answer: 0.06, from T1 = 2.42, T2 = 2.448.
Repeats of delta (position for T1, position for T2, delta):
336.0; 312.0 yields 0.07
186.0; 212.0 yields 0.17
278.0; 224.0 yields 0.21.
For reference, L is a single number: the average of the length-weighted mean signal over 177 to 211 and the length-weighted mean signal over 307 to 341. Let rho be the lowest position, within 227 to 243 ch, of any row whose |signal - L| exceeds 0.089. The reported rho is 228.0 ch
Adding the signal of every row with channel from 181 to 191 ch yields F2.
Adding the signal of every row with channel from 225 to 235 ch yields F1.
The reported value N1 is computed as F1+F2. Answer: 22.1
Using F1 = 10.8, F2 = 11.3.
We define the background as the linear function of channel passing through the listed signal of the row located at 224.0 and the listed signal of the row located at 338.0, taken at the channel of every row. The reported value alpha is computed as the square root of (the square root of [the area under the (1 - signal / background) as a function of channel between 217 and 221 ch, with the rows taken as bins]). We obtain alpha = 0.61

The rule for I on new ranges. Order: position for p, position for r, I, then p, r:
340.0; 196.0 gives 2.39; 2.463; 2.315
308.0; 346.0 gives 2.25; 2.348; 2.165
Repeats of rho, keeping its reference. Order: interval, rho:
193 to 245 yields 194.0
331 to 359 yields 334.0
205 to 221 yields 206.0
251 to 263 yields 254.0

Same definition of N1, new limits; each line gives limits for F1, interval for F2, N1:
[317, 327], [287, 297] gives 24.3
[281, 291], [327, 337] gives 23.9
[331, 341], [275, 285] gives 23.6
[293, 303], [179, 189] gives 23.4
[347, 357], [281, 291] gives 24.0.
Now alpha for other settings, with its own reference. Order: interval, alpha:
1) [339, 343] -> 0.41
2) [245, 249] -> 0.53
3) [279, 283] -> 0.45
